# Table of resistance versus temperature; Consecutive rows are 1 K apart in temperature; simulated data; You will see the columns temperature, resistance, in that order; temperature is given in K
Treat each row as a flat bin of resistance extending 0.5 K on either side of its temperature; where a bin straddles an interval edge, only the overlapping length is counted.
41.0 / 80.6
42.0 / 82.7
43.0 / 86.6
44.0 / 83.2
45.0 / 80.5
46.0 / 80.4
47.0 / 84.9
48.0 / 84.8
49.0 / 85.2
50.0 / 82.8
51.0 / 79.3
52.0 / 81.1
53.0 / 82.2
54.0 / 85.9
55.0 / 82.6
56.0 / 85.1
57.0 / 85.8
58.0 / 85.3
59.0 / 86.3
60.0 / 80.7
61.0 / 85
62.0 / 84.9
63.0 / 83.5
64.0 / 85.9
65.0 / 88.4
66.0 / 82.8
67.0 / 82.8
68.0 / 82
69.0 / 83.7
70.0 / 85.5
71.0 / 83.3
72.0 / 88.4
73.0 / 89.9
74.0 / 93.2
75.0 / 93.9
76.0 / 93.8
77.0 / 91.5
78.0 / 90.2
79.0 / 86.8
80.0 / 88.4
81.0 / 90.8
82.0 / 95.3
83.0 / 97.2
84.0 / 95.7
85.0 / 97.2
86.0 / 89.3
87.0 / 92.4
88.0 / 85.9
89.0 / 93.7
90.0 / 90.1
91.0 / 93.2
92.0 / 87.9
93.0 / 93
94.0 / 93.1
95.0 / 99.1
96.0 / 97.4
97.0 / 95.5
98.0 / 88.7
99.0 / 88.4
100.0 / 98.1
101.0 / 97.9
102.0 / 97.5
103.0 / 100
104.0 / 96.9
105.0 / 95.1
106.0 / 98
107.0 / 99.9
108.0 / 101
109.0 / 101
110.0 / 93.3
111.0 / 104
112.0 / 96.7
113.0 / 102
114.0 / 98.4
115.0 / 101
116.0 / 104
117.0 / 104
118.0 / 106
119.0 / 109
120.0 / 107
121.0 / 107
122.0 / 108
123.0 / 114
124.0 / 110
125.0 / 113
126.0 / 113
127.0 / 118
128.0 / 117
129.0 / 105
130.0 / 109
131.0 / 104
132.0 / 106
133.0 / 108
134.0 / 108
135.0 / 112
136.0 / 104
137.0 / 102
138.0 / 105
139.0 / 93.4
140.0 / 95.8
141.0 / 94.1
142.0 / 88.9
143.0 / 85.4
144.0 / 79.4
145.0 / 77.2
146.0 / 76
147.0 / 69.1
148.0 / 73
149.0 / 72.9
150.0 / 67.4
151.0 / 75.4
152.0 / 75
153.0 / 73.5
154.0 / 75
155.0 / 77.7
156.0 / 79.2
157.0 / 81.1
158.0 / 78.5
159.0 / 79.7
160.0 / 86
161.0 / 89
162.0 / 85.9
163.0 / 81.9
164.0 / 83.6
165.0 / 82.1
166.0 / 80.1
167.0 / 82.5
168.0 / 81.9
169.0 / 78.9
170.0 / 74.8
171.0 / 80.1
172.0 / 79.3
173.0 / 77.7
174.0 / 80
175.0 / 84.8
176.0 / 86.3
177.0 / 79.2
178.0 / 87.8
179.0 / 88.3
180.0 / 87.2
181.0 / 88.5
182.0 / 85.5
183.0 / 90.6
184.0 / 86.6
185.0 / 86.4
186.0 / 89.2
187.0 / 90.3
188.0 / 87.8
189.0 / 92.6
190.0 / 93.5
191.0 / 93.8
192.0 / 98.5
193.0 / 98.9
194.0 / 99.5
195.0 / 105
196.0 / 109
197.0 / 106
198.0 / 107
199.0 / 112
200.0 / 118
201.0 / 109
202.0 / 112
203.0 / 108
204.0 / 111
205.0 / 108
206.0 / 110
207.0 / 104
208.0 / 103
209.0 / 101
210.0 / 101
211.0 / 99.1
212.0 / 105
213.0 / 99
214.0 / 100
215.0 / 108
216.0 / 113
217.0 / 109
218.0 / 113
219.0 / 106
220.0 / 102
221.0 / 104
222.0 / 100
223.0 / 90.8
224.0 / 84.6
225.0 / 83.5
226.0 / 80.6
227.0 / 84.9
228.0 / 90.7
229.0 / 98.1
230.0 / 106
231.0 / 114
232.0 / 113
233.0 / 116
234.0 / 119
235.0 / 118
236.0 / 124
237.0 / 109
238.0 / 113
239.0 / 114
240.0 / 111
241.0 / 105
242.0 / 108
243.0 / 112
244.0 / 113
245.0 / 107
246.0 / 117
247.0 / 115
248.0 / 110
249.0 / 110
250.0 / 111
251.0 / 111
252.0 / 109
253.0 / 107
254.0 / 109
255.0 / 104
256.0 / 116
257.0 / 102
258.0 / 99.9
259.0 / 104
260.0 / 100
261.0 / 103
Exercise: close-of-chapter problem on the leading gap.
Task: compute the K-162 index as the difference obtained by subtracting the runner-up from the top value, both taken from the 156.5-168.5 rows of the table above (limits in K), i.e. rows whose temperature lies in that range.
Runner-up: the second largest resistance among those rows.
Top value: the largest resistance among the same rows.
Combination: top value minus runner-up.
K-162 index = 3.0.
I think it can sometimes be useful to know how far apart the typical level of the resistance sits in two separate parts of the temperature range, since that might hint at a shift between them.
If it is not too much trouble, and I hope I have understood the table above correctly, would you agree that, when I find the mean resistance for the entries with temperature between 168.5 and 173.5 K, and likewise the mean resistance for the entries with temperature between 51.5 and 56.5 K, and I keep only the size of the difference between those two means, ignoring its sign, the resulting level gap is 5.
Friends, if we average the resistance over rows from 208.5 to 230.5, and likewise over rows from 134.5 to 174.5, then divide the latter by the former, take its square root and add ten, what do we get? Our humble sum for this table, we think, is 10.9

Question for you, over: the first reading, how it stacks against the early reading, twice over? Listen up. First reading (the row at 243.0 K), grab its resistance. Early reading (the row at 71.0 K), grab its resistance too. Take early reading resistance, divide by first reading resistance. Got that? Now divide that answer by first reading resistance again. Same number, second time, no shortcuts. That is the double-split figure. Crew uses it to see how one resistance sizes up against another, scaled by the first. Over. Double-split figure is 0.0066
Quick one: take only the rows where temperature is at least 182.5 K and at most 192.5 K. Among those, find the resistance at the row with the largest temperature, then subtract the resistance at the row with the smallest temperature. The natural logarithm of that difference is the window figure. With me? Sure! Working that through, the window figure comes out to 2.07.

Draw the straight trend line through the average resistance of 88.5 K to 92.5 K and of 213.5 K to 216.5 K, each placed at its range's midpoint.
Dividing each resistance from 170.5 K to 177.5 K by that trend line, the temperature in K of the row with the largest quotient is 176.0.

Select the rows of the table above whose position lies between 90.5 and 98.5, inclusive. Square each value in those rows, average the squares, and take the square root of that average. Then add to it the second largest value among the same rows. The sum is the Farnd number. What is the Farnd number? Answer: 191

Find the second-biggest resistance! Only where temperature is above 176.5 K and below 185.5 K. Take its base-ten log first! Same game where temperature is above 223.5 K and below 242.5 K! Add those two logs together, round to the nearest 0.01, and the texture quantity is 4.02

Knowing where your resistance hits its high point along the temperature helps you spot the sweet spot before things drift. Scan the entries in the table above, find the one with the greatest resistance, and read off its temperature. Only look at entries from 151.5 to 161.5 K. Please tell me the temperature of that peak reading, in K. 161.0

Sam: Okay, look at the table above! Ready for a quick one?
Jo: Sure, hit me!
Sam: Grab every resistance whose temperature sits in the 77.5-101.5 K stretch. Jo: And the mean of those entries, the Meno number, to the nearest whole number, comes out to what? 93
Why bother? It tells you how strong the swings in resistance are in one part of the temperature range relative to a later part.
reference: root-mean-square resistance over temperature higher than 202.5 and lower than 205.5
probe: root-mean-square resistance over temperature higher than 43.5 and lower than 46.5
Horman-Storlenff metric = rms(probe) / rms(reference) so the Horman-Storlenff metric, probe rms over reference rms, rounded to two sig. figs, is 0.75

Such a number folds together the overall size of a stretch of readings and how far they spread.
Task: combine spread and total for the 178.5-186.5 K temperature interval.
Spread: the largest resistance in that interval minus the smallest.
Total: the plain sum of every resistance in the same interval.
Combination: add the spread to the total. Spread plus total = 707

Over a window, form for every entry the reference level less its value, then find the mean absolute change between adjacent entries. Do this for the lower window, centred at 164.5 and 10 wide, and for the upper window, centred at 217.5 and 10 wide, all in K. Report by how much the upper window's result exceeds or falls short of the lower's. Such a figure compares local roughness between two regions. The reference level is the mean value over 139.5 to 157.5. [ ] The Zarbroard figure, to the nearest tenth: 2.0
